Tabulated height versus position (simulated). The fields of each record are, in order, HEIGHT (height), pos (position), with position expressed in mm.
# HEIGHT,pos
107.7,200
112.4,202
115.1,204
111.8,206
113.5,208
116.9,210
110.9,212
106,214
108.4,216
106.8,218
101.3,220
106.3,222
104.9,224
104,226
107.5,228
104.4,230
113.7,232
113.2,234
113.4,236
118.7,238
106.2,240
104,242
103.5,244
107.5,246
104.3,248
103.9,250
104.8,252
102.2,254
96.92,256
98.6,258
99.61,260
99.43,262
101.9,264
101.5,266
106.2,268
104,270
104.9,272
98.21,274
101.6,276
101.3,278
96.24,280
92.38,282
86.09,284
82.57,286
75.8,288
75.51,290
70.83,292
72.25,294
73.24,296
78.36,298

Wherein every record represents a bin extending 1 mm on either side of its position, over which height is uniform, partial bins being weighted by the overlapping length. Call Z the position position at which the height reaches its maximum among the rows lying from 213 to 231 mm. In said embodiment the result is 216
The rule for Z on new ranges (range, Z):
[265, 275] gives 268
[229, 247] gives 238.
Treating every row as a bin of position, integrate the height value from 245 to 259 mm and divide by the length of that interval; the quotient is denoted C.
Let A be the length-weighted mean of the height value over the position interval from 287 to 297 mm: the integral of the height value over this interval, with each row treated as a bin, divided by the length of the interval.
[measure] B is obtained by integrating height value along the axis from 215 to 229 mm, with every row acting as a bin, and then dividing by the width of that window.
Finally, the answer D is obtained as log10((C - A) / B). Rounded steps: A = 74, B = 106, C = 103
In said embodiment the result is -0.56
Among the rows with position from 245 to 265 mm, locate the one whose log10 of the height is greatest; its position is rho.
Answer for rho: 246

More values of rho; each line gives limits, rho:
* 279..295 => 280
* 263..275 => 268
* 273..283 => 276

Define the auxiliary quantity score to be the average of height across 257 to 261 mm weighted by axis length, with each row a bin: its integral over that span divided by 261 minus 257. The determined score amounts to 99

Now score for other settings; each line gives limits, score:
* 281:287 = 87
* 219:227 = 104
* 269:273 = 104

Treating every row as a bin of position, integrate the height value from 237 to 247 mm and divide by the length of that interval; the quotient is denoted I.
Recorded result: 108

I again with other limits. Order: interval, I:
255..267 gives 100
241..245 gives 104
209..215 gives 111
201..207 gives 113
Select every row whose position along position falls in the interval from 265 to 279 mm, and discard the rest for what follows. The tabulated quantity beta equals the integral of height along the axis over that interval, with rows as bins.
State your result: 1435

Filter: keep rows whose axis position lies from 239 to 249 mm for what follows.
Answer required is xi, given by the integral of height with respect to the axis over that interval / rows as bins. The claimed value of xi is 1051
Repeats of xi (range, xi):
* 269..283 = 1397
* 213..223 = 1058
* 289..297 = 584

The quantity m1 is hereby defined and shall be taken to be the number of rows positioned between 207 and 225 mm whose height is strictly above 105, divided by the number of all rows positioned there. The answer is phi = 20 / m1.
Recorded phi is 26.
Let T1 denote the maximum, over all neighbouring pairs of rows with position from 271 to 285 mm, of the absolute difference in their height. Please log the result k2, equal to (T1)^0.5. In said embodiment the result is 2.6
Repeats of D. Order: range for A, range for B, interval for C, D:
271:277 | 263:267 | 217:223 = -1.50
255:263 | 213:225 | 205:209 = -0.88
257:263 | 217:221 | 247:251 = -1.33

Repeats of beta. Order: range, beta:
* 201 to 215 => 1573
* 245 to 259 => 1436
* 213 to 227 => 1475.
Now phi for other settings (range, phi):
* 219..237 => 36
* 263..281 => 180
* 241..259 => 180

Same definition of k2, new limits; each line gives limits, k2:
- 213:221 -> 2.3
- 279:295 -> 2.6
